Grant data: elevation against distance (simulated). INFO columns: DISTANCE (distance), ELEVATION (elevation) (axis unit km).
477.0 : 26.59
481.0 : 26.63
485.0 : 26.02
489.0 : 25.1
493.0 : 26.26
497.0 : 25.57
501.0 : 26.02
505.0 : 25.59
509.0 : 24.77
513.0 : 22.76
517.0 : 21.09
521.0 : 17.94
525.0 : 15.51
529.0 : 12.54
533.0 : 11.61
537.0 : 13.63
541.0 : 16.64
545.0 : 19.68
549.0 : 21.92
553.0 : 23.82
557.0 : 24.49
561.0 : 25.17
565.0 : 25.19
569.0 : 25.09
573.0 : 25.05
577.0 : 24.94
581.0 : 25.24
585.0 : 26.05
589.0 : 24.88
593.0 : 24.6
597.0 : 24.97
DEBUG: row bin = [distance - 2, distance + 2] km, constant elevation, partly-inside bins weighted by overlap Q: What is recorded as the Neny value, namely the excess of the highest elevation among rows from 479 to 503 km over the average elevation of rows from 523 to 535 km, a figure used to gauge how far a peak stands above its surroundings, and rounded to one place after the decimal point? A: 13.4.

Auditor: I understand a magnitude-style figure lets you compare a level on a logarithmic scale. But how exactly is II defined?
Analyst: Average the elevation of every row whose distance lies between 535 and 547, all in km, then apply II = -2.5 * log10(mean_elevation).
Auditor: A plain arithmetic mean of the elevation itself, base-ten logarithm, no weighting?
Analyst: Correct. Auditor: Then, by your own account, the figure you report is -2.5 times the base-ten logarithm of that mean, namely -3.05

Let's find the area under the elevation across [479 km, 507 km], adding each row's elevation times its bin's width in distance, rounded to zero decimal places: 725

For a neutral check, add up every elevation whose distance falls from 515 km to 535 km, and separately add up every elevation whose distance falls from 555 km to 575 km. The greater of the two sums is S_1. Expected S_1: 125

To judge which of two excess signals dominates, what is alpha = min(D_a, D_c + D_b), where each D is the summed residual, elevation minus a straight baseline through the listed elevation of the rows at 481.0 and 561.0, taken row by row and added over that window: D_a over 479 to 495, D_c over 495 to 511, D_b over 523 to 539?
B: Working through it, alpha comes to -53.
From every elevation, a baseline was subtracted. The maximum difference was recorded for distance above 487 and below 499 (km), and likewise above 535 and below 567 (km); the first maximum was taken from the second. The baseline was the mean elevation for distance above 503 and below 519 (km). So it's -1.1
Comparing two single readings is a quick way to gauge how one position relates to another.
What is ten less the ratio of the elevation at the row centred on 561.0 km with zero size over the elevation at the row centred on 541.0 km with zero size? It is 8.49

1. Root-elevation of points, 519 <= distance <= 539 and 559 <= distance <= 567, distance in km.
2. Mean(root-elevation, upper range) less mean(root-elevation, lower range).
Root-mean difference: 1.3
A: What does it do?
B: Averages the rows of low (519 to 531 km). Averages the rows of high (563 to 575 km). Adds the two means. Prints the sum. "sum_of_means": 40.4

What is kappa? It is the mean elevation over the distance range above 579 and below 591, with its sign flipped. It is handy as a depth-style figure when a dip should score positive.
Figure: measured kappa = -25.4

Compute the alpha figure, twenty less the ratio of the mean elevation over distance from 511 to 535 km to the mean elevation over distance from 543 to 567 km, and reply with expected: 19.28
